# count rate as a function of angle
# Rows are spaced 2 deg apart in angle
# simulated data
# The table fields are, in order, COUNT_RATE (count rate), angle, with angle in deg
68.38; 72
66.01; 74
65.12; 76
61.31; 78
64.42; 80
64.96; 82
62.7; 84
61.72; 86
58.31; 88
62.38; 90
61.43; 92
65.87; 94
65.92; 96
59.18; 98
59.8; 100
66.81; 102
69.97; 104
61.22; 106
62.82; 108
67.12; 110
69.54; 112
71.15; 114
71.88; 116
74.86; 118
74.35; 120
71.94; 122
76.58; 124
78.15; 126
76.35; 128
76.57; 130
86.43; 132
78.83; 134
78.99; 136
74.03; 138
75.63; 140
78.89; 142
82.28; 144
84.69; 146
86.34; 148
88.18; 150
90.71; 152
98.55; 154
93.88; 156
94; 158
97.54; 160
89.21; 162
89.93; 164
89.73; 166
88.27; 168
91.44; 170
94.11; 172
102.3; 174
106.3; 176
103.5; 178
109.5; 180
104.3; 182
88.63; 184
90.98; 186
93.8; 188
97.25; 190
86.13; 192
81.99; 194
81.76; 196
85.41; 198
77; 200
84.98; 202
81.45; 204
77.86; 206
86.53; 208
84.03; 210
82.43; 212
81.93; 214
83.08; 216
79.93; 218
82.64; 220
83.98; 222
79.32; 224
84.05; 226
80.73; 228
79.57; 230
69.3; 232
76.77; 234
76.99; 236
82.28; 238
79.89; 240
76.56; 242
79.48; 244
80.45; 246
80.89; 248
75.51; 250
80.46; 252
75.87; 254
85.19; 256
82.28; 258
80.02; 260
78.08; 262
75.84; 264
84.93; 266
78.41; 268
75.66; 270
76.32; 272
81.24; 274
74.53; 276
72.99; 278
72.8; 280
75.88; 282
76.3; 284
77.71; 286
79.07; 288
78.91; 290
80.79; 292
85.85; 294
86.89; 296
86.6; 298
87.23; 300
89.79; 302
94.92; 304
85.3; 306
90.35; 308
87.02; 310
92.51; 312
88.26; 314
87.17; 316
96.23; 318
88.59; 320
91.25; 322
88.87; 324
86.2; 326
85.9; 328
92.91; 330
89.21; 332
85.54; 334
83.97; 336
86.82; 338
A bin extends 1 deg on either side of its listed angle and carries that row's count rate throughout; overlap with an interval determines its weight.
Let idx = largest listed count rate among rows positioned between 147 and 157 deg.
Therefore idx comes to 98.55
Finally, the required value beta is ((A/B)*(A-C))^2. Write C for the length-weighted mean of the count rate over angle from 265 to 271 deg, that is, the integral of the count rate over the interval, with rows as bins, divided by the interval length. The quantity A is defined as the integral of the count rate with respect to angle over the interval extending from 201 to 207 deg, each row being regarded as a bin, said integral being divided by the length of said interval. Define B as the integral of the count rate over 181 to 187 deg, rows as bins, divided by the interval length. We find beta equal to 2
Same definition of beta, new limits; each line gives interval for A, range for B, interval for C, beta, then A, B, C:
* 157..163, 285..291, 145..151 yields 73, 94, 79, 86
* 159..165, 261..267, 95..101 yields 1256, 92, 80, 62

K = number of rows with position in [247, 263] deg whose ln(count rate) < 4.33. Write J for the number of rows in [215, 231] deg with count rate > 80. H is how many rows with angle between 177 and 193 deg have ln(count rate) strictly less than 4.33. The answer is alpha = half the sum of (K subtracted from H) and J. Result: 1.5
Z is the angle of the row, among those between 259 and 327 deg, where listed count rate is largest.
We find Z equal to 318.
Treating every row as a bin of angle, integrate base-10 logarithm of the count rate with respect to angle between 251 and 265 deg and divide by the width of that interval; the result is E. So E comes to 1.90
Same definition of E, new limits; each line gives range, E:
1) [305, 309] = 1.94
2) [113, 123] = 1.86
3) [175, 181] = 2.03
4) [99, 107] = 1.81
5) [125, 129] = 1.89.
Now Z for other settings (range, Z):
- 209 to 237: 226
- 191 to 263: 208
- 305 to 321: 318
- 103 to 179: 176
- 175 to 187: 180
